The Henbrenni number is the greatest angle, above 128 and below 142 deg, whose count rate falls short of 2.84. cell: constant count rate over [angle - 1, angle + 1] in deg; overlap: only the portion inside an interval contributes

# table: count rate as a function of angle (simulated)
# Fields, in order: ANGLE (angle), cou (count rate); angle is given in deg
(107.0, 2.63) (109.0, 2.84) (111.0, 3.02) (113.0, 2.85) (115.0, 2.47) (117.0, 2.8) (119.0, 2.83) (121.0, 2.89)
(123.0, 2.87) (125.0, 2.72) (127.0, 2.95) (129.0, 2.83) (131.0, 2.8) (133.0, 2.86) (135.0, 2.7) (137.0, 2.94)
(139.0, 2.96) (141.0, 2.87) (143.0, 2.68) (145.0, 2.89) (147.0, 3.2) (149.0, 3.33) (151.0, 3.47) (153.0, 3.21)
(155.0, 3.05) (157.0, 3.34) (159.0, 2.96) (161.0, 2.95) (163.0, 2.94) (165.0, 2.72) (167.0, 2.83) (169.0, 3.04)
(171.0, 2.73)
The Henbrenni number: 135.0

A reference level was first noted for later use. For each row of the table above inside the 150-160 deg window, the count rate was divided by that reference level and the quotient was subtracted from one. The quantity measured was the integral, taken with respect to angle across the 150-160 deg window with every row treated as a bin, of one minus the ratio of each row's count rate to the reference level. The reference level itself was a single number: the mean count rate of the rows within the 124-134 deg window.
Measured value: -1.3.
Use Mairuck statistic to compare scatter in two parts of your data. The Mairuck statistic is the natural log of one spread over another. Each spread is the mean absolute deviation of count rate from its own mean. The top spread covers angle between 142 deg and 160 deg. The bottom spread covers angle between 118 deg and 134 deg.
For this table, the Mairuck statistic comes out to 1.4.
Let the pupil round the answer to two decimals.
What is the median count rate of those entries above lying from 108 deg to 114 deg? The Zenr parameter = 2.85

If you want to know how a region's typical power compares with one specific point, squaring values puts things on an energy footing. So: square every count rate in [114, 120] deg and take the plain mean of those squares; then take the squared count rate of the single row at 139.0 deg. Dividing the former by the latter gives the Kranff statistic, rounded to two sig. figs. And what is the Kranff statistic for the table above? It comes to 0.84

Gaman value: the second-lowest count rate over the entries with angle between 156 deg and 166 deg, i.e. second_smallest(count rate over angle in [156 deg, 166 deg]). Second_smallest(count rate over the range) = 2.94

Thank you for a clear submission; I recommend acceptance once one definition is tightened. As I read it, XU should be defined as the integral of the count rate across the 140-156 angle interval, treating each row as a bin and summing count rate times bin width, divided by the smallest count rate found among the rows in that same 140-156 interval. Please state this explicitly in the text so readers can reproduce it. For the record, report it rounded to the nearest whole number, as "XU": 18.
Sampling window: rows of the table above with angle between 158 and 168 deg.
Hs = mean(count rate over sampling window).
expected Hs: 2.9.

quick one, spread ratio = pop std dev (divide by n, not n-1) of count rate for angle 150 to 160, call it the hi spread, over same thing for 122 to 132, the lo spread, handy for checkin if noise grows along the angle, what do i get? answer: 2.4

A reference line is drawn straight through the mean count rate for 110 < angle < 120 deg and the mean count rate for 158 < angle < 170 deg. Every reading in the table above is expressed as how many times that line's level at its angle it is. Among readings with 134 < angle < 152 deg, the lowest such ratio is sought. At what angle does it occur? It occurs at 143.0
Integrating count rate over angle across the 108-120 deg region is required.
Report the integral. 33.6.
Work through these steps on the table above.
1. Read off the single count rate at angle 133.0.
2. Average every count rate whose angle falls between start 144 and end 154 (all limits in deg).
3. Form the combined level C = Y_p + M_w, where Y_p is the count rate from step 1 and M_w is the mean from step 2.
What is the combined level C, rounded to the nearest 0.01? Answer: 6.08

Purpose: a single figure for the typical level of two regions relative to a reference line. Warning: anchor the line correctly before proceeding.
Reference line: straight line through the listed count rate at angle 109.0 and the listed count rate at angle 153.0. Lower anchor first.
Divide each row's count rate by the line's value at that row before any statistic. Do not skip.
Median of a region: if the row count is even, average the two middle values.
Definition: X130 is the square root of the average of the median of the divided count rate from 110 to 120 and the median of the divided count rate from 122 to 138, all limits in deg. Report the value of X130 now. 0.977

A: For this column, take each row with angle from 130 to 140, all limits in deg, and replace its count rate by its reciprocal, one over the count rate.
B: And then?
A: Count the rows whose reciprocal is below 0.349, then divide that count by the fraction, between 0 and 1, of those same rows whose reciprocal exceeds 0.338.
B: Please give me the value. 2.5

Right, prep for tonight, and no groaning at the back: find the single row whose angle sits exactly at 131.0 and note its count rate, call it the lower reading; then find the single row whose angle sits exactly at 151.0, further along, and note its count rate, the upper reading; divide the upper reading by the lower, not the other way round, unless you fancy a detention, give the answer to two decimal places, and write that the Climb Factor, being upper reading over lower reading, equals 1.24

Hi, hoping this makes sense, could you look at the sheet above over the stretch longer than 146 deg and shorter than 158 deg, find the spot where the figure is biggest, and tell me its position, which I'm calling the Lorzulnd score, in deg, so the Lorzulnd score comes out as 151.0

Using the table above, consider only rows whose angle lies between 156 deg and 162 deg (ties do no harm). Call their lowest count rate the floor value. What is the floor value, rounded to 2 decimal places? 2.95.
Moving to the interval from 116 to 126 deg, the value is 2.72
